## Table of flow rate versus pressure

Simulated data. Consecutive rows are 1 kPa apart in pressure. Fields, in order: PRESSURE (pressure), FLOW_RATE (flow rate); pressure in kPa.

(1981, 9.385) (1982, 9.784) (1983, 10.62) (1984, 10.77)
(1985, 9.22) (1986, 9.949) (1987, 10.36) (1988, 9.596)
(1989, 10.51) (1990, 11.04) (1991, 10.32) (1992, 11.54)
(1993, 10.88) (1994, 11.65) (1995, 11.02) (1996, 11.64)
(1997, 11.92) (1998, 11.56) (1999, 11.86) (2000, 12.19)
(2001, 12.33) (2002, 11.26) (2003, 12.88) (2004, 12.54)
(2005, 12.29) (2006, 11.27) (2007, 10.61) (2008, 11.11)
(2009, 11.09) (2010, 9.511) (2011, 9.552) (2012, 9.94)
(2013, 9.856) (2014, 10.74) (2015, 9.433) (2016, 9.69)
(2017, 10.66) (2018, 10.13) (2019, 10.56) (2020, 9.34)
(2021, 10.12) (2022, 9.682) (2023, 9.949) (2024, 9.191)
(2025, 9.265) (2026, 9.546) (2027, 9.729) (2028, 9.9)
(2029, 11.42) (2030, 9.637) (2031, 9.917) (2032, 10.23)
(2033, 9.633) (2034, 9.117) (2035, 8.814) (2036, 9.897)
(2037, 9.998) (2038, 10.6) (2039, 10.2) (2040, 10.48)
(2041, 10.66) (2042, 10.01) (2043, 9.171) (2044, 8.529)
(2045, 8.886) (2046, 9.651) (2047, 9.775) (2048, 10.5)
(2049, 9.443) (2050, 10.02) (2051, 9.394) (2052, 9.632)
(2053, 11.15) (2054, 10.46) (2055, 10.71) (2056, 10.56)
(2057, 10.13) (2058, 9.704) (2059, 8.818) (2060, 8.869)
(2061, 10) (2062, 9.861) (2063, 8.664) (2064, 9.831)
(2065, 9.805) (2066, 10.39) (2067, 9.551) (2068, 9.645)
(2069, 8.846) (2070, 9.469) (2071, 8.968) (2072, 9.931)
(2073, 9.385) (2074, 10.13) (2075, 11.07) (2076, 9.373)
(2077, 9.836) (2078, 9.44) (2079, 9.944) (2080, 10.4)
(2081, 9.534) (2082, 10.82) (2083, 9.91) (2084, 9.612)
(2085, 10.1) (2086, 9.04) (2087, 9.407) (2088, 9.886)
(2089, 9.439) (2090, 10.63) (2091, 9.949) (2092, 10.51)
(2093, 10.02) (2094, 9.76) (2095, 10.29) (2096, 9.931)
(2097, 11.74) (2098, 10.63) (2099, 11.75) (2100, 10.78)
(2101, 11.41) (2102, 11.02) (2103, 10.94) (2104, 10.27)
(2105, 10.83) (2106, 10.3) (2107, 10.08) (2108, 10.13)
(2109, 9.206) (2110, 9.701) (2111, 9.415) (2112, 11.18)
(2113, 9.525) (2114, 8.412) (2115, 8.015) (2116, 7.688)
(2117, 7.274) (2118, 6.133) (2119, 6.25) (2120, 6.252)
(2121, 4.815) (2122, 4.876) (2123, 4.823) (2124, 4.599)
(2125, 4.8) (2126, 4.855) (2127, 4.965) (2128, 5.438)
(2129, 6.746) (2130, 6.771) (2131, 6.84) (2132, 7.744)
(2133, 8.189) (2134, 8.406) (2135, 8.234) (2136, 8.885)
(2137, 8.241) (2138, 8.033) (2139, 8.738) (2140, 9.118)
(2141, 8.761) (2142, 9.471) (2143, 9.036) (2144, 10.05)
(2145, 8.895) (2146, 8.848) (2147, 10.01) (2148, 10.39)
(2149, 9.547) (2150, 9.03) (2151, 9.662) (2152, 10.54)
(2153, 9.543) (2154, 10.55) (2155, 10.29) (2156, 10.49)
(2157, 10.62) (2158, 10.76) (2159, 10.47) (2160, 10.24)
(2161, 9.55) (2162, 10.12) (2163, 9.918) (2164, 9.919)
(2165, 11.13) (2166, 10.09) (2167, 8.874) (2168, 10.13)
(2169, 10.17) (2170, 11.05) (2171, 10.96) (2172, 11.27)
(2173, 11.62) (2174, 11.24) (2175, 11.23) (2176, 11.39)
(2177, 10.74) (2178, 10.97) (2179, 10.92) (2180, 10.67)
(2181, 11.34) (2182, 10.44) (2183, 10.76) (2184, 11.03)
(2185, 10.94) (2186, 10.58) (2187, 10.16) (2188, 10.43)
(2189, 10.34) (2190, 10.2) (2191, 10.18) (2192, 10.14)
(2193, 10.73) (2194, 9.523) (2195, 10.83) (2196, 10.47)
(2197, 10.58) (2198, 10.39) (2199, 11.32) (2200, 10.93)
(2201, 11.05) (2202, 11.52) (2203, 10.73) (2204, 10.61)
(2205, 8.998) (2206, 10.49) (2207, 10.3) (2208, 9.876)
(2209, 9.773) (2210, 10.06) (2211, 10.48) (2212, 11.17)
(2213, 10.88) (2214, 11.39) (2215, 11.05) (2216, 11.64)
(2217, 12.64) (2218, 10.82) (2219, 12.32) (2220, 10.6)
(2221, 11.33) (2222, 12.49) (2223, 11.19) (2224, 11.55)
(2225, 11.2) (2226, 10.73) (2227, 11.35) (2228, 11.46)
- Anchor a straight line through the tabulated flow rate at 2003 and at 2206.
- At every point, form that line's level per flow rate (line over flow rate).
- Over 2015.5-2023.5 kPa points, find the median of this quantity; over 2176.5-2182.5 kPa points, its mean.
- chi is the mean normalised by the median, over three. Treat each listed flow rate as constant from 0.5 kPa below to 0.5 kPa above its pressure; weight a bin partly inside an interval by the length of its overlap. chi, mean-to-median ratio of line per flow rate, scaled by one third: 0.263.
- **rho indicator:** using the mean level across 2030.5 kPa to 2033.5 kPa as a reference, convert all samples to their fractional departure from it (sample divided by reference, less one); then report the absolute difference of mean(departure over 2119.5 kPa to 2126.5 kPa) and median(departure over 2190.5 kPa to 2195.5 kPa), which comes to 0.522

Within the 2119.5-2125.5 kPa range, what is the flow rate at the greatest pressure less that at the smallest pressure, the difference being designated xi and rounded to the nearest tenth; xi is -1.5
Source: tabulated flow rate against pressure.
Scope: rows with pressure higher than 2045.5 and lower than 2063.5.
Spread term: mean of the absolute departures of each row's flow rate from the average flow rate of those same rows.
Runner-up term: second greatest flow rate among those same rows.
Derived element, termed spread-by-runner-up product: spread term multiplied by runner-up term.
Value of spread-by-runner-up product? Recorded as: 5.6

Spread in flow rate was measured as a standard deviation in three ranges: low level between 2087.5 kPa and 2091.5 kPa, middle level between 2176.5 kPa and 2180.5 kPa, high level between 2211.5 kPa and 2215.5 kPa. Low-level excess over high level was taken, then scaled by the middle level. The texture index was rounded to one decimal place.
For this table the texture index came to 1.9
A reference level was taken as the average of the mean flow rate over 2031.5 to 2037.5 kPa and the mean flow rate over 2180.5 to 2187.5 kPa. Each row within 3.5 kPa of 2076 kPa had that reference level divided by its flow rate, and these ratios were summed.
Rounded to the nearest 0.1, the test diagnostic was 7.2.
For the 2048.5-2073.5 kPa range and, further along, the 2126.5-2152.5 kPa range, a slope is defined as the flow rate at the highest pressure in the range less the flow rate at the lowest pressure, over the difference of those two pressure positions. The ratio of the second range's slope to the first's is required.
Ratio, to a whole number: -92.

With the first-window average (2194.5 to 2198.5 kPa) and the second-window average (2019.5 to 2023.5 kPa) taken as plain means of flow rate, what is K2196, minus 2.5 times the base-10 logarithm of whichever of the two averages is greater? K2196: -2.56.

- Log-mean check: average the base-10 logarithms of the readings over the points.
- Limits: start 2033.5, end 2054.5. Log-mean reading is 0.99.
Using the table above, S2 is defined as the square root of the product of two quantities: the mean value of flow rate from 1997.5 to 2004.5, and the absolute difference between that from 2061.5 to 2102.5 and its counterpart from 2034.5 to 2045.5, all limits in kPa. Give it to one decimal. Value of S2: 1.8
